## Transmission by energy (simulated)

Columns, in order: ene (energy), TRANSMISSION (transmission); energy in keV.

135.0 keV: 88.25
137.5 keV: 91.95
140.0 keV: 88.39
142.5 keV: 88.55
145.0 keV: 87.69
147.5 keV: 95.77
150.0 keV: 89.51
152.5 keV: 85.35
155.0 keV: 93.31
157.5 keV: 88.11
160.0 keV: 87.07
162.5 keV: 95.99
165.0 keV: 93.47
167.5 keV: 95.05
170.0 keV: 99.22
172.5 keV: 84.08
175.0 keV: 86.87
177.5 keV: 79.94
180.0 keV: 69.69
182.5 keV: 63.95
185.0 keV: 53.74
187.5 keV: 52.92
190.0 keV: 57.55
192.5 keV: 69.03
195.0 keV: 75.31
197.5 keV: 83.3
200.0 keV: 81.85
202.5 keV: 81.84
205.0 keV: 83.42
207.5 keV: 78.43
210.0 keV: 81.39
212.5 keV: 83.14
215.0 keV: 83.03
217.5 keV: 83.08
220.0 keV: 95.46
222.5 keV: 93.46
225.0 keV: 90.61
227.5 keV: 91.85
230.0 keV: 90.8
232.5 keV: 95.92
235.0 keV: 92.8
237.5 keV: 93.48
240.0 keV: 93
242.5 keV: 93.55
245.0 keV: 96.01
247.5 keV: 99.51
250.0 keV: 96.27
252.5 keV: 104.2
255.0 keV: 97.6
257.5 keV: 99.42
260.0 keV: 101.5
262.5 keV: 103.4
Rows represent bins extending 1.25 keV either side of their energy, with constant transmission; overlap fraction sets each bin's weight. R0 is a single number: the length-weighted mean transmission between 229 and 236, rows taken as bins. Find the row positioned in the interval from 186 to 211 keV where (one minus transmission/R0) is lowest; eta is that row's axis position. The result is 205.0 keV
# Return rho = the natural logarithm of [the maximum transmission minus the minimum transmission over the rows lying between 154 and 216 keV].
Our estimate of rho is 3.84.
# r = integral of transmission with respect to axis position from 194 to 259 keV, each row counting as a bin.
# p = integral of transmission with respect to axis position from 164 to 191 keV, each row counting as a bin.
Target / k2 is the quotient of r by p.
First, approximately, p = 2053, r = 5853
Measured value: 2.9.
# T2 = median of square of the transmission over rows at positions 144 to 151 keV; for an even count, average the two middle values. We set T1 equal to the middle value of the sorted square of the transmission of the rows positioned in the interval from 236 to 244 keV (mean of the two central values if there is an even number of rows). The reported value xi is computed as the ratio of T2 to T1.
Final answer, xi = 0.92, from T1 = 8739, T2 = 8012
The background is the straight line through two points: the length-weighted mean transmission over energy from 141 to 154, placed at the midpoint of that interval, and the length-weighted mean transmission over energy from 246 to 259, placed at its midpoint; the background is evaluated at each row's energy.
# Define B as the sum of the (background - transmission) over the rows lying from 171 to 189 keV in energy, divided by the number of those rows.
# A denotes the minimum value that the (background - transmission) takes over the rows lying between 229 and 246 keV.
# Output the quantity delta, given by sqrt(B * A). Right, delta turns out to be 5.9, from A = 2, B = 22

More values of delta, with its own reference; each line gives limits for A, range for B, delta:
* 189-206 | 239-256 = 4.3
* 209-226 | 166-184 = 2.8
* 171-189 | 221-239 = 4.8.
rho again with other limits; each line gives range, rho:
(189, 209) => 3.25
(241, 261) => 2.37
